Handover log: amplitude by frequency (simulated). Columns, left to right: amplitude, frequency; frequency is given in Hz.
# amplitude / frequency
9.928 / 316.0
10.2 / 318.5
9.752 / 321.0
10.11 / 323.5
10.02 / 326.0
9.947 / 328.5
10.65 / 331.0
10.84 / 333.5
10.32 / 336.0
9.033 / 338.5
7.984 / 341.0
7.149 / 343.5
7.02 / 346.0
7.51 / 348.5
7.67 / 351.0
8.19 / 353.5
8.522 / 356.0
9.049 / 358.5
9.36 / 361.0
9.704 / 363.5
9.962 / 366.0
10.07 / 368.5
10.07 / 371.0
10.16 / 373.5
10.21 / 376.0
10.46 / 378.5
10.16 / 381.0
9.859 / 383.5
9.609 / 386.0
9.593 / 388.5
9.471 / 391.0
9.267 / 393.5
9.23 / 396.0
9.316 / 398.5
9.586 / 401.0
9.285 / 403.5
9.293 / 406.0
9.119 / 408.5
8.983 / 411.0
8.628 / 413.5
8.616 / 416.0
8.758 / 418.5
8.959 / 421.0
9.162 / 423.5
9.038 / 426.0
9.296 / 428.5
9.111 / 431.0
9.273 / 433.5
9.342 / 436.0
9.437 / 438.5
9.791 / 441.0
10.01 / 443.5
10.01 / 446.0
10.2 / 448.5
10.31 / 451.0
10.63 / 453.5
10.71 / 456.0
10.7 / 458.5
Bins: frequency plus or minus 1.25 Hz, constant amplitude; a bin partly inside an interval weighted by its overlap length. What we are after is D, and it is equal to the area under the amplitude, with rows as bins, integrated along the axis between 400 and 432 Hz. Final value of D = 290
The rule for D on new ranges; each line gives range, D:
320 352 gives 291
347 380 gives 307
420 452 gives 305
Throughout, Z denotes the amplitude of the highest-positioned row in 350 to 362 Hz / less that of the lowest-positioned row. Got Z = 1.69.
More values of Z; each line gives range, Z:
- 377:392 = -0.99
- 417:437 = 0.58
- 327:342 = -1.96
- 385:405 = -0.32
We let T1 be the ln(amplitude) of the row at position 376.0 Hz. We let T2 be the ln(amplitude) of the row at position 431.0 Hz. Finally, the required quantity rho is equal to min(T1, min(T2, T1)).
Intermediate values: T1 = 2.32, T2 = 2.21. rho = 2.209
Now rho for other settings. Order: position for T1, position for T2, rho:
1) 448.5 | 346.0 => 1.949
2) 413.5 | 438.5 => 2.155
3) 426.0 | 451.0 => 2.201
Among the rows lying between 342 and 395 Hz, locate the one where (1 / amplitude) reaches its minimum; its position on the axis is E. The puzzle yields 378.5 Hz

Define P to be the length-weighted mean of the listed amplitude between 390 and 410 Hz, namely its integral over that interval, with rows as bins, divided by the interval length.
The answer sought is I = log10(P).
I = 0.969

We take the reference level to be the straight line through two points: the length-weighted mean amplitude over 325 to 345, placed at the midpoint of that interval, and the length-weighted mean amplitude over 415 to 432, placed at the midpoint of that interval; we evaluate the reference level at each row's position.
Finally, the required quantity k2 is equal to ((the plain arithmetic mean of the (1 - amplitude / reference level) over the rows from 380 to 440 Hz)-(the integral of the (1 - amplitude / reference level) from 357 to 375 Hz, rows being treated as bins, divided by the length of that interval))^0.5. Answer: 0.17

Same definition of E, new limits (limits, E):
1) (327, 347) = 333.5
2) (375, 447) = 378.5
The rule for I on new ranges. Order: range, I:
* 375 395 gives 0.992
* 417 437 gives 0.959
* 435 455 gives 0.999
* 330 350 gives 0.943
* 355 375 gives 0.984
